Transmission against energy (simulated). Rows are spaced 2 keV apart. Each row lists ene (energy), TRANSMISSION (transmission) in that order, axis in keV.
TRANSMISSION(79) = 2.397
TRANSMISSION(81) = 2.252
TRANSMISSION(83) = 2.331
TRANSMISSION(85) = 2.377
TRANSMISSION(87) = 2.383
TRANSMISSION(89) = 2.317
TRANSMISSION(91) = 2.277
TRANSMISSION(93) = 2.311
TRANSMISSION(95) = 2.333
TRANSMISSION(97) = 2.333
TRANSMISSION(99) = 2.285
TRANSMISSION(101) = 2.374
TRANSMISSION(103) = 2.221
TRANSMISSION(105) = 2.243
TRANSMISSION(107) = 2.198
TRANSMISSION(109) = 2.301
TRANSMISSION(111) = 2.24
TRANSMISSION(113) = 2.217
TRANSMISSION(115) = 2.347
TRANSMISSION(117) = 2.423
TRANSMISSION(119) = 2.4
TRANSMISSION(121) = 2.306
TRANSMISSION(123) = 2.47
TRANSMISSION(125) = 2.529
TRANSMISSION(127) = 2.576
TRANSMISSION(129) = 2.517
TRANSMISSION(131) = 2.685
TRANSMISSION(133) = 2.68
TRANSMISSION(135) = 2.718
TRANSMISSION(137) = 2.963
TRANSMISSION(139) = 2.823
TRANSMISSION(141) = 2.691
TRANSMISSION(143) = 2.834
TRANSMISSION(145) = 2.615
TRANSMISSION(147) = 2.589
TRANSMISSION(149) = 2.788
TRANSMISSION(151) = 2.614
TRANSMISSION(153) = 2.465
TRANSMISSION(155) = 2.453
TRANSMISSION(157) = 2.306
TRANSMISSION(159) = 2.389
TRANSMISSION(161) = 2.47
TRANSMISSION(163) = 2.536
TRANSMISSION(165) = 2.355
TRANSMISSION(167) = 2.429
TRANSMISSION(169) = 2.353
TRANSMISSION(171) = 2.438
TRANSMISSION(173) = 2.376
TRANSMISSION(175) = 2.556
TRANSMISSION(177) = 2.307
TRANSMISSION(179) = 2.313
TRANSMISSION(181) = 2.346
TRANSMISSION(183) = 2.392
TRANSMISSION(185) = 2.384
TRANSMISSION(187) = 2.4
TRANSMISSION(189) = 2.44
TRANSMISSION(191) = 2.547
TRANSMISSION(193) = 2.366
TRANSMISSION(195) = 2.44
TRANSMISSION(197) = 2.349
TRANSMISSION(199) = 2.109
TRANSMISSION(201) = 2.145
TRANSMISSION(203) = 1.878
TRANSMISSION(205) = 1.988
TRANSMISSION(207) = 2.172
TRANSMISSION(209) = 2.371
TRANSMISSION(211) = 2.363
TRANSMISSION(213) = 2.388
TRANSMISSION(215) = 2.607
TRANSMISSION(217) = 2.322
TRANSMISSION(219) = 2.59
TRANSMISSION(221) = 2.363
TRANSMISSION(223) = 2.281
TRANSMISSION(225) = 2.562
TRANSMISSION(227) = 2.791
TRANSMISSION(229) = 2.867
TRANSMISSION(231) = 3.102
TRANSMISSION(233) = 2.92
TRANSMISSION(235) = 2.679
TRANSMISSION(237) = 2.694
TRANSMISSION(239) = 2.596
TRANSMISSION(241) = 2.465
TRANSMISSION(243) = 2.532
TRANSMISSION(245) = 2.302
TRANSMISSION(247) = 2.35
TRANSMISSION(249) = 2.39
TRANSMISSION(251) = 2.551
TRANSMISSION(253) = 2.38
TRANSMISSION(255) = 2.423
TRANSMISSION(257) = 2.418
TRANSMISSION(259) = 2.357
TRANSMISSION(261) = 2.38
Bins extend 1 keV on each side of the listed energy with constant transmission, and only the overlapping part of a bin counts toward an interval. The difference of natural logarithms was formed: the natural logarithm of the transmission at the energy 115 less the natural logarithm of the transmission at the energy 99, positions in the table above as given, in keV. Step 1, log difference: 0.03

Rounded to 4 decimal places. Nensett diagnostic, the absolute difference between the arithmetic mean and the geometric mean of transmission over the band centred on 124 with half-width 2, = 0.0002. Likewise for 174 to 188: 0.0012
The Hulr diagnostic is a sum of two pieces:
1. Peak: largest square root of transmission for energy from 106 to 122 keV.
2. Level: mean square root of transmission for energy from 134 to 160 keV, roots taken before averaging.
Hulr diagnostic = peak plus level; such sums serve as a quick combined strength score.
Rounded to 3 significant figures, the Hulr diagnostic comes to 3.18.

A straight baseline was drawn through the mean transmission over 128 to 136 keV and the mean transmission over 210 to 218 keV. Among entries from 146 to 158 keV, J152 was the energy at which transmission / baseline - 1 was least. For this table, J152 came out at 157 keV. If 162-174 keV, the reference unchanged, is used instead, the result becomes 165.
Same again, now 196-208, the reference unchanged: 203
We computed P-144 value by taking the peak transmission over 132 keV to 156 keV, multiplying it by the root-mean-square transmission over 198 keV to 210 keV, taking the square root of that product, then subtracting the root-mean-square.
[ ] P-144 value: 0.39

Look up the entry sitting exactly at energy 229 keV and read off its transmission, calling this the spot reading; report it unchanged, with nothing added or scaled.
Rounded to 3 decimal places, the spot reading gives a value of 2.867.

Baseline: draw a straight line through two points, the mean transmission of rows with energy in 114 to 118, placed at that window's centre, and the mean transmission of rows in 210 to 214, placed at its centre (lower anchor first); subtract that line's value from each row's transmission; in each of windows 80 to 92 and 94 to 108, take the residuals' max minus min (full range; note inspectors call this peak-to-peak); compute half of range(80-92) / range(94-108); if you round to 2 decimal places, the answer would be 0.38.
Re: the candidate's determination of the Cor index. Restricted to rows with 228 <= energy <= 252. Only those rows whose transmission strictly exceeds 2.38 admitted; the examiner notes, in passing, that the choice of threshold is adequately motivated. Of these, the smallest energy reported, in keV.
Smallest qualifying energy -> 229 keV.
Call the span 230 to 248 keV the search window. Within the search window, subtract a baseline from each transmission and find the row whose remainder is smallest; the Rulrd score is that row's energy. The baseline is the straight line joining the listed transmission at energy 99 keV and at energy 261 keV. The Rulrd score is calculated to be 245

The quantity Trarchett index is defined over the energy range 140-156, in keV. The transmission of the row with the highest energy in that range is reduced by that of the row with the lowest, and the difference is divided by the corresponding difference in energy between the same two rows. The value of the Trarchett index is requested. -0.017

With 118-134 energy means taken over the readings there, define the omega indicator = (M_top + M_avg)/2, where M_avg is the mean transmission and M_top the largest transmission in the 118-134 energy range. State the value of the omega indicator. 2.60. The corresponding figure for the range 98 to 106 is 2.33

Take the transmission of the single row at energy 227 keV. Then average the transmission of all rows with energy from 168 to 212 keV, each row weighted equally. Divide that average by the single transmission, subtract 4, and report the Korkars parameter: -3.17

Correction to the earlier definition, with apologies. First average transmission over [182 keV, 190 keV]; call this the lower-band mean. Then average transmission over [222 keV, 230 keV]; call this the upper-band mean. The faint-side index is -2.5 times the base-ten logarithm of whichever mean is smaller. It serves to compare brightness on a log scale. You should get -0.952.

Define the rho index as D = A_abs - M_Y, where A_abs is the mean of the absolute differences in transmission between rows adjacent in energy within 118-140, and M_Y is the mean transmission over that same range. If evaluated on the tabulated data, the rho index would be -2.50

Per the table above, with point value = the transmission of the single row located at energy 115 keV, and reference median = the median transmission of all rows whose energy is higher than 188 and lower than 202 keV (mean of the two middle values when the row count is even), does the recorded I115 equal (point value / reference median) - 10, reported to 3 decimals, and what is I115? -9.008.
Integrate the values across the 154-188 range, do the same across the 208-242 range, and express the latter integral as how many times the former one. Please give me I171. 1.08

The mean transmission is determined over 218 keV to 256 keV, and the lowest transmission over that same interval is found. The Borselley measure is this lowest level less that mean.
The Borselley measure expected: -0.29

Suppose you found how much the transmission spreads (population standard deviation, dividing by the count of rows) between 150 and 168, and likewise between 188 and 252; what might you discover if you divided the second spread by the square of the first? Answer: 34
